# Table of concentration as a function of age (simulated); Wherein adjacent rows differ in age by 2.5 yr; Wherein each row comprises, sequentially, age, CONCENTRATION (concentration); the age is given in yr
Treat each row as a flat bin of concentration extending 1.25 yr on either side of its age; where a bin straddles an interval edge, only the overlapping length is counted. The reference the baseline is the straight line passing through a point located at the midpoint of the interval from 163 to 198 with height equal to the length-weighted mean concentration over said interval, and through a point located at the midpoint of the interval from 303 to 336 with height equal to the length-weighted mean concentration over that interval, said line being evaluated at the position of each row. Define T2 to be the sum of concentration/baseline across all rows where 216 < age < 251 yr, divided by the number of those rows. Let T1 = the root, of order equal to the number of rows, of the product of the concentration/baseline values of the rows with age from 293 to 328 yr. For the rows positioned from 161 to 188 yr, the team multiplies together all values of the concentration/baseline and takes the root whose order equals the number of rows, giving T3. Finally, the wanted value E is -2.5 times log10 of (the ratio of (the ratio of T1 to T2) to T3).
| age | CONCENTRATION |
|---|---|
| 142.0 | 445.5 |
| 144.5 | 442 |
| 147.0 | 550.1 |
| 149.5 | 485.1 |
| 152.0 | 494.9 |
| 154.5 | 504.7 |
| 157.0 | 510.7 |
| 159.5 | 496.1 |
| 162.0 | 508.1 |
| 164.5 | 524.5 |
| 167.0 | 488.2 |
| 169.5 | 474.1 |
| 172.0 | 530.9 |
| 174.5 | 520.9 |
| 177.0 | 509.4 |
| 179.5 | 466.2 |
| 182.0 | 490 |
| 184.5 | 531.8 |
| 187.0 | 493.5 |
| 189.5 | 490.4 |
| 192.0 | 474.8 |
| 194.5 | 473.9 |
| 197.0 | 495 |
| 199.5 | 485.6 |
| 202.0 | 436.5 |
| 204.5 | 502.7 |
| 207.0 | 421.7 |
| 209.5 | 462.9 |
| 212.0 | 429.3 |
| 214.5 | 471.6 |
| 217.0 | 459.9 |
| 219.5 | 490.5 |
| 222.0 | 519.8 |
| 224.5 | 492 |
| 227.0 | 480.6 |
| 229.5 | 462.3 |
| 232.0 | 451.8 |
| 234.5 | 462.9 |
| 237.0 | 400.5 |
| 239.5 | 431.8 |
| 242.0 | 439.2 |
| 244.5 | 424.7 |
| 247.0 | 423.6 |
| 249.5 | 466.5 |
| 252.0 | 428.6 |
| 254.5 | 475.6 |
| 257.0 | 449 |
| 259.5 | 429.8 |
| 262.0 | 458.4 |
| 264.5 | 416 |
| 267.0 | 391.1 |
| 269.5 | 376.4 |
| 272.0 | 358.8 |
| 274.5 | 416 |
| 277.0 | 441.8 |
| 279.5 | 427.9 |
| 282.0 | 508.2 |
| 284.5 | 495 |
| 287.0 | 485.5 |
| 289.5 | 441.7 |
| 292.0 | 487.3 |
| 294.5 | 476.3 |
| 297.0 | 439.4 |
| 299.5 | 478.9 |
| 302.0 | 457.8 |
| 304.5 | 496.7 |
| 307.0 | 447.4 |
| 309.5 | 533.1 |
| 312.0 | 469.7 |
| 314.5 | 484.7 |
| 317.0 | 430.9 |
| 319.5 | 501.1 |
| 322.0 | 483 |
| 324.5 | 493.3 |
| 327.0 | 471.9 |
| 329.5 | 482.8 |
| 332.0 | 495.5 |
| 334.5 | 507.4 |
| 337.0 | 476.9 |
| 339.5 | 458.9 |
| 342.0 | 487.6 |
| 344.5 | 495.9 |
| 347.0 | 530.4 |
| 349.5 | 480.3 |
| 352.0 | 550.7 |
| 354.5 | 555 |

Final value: -0.047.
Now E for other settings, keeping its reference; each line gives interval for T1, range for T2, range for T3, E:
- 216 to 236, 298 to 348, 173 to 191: 0.043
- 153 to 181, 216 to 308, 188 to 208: -0.152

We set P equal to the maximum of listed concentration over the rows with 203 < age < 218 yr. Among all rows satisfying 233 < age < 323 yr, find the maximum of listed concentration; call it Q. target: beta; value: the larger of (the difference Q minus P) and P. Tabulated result 503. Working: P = 502.7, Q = 533.1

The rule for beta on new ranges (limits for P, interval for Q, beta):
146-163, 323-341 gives 550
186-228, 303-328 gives 520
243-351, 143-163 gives 533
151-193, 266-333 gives 532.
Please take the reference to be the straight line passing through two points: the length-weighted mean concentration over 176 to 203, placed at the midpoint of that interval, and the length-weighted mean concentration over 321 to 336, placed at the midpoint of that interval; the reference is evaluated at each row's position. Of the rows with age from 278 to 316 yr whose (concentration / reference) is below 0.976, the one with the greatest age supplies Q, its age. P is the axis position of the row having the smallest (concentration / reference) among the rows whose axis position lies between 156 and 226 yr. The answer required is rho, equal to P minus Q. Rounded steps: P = 207.0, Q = 312.0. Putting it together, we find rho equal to -105.0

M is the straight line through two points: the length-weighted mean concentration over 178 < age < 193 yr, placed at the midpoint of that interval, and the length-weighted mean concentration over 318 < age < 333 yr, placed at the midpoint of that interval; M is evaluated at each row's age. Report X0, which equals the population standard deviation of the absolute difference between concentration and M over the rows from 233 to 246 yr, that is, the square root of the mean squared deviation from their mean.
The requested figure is 20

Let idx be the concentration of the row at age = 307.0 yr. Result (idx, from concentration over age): 447.4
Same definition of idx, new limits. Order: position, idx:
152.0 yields 494.9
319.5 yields 501.1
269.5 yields 376.4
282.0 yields 508.2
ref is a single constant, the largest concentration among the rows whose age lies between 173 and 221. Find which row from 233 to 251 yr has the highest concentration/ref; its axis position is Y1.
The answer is 249.5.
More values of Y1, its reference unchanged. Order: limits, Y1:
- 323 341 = 334.5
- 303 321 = 309.5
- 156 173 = 172.0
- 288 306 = 304.5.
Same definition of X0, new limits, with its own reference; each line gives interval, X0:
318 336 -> 6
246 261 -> 20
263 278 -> 28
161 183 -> 12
